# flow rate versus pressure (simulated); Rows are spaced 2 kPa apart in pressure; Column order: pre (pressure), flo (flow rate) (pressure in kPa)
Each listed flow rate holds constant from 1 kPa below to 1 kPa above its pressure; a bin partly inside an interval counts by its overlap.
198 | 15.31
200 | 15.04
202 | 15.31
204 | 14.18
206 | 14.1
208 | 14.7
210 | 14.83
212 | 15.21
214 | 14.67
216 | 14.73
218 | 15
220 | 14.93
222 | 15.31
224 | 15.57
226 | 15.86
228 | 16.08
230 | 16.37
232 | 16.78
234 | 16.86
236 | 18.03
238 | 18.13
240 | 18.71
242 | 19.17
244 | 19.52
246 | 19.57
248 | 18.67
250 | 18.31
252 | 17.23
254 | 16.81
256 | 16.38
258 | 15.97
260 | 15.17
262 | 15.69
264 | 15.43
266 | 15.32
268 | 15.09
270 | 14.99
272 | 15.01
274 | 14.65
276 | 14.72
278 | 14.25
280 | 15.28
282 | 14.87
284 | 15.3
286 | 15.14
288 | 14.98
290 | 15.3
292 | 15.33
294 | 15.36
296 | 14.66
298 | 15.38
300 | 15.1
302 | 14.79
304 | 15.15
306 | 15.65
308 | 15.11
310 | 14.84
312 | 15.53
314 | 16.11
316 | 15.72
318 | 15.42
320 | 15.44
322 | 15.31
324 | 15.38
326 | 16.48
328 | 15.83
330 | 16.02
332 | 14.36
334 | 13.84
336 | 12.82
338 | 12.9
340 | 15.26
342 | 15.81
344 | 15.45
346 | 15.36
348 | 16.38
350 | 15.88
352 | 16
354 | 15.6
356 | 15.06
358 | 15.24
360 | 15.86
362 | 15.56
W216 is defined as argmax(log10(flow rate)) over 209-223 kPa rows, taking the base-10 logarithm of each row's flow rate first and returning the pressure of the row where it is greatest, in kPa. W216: 222 kPa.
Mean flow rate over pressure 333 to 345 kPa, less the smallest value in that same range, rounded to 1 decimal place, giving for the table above 1.5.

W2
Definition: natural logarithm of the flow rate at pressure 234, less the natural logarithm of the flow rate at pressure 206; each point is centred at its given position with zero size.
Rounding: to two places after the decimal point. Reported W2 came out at 0.18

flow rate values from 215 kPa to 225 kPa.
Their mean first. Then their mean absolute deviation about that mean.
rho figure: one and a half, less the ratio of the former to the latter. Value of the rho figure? -55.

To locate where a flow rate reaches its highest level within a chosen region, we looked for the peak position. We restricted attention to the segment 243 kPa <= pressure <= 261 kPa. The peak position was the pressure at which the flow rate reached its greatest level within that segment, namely 246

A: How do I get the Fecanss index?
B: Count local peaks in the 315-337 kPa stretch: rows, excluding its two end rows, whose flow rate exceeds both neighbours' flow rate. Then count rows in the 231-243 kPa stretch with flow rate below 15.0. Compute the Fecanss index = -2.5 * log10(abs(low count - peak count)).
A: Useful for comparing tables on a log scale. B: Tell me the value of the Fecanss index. -1.2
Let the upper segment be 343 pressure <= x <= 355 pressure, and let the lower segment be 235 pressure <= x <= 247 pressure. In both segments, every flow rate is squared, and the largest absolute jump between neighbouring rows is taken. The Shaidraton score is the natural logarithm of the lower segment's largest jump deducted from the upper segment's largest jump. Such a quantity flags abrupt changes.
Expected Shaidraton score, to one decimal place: 2.4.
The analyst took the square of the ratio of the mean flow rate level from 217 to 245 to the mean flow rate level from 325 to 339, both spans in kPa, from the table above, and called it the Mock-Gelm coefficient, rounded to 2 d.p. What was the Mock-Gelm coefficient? 1.34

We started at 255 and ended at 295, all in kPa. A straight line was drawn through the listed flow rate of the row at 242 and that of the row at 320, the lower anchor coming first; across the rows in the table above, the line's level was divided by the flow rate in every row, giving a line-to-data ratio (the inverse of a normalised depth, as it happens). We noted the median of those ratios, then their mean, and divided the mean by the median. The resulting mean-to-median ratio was 0.997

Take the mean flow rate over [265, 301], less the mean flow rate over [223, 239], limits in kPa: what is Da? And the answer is -1.7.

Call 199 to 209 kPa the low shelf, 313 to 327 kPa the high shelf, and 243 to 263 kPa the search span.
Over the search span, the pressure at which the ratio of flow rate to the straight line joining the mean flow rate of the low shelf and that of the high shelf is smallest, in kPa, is 260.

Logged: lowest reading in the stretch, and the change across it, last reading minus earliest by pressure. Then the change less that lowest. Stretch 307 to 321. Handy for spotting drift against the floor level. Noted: -14.5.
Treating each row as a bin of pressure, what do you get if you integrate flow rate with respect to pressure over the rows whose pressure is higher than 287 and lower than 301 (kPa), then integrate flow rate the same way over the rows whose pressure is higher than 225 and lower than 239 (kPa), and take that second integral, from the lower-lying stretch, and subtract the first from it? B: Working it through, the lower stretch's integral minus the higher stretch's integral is 24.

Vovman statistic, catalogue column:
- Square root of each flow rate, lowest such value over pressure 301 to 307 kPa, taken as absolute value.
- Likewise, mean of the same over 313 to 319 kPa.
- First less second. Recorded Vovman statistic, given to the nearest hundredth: -0.12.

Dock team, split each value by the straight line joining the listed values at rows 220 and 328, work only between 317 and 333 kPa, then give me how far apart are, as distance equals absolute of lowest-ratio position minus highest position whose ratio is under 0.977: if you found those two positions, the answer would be 0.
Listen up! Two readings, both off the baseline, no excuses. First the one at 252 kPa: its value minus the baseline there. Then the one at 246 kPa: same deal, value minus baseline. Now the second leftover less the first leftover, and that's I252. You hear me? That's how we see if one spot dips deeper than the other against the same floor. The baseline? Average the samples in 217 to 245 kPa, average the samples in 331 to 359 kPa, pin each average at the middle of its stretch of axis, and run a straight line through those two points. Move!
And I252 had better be 2.2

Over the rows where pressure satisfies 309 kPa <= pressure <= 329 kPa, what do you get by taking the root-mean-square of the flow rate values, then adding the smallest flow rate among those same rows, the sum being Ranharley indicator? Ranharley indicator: 30.5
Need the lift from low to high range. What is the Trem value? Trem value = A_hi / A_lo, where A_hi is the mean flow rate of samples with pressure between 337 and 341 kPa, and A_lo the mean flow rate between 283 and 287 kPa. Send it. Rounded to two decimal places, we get 0.93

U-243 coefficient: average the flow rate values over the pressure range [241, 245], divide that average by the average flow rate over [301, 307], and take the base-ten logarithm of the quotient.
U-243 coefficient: 0.10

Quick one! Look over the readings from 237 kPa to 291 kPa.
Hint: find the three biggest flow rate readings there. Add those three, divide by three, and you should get 19.4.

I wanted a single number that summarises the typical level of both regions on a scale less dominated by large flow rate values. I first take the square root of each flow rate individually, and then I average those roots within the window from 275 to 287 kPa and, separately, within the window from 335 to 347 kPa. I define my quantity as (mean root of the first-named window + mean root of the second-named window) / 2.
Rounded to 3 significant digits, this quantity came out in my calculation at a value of 3.84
